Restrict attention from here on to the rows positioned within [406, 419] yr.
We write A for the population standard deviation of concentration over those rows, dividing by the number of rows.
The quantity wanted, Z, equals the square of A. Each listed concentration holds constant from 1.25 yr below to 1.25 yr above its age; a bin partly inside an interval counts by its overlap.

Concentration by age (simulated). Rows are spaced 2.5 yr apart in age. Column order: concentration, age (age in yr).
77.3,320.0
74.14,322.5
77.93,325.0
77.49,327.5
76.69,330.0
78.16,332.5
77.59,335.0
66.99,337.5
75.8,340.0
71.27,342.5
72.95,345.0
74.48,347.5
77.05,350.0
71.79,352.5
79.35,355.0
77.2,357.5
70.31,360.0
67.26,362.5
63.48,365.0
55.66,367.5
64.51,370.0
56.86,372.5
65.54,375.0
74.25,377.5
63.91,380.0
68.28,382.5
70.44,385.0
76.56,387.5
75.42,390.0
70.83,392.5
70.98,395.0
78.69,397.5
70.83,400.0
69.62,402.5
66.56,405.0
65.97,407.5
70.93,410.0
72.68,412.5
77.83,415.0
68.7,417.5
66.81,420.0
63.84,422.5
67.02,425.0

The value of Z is 16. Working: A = 4.0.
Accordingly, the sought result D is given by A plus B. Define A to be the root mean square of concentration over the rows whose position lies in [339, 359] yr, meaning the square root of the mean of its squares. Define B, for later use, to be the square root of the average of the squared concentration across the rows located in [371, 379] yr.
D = 141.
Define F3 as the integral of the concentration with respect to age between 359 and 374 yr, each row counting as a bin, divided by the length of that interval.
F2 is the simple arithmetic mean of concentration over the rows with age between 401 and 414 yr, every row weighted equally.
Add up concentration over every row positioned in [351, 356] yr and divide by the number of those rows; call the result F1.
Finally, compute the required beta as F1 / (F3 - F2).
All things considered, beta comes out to -12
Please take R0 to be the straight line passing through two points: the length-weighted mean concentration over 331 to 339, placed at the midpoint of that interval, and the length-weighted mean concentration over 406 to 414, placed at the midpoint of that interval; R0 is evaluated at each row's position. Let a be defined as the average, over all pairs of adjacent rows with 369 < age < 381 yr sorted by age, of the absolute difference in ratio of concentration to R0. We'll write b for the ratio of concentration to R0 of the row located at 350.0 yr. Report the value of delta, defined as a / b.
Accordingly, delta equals 0.117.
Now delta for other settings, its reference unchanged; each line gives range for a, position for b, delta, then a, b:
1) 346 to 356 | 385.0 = 0.072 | 0.071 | 0.99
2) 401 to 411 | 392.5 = 0.040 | 0.040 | 1.00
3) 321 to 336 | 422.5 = 0.020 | 0.018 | 0.92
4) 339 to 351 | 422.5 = 0.039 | 0.036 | 0.92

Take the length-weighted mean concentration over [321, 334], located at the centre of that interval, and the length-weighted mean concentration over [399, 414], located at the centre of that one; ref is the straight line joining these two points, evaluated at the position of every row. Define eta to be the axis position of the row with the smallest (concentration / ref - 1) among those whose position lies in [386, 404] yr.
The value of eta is 402.5 yr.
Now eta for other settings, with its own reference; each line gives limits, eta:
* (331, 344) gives 337.5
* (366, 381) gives 367.5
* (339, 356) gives 342.5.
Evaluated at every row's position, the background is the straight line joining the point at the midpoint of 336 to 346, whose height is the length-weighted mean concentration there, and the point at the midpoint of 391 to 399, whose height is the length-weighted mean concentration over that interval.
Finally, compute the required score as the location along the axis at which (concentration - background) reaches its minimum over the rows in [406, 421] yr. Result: 407.5 yr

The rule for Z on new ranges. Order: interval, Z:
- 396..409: 21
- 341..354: 4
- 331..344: 18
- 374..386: 13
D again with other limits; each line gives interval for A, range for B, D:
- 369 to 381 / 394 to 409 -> 136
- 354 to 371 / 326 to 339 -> 144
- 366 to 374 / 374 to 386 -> 128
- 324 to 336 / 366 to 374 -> 137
